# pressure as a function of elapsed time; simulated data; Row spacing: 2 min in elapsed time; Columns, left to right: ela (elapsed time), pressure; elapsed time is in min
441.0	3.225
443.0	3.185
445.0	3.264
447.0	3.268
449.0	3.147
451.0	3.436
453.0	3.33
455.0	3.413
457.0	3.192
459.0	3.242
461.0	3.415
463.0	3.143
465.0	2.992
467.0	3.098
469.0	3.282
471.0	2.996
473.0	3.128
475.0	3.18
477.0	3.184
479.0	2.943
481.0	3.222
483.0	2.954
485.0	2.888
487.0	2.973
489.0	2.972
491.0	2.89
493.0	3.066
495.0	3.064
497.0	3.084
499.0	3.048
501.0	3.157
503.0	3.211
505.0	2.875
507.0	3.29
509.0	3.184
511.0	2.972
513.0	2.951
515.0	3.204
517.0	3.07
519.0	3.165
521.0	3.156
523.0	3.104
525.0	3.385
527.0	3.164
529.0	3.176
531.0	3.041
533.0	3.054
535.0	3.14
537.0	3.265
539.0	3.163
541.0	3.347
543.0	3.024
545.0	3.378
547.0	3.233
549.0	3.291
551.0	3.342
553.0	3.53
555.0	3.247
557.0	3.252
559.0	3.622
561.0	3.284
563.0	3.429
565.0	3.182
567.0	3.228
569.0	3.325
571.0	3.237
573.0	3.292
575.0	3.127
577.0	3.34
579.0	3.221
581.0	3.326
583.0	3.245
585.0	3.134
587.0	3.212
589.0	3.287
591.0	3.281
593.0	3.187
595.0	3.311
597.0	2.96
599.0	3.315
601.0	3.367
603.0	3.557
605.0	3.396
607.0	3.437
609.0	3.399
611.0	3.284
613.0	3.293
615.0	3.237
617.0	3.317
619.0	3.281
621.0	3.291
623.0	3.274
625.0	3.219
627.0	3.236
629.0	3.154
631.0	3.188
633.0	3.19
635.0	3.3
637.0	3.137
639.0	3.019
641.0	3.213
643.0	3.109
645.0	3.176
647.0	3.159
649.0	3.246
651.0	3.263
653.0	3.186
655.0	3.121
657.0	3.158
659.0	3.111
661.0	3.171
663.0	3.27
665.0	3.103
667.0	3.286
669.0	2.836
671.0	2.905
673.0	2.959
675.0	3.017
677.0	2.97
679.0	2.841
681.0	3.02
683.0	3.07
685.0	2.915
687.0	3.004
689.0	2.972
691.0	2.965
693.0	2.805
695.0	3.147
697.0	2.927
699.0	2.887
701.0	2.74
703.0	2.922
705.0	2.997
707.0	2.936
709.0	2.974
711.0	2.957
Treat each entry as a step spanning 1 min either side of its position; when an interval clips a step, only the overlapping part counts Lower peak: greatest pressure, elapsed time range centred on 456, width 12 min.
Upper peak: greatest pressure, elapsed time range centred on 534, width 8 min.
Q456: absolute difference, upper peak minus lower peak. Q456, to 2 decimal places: 0.17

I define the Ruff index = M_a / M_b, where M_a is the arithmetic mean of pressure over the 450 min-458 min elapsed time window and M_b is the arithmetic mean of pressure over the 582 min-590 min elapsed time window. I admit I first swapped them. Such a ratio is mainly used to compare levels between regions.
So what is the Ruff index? 1.04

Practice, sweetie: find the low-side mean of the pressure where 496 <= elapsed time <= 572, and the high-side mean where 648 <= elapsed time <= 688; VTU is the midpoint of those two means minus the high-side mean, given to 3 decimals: 0.066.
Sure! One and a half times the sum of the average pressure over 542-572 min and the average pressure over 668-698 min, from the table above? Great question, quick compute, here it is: 9.40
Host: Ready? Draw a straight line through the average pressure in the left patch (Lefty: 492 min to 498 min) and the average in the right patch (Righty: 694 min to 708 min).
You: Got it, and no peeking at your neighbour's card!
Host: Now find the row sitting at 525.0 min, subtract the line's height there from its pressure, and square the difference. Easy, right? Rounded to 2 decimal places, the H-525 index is 0.11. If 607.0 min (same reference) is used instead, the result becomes 0.19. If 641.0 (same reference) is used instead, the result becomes 0.06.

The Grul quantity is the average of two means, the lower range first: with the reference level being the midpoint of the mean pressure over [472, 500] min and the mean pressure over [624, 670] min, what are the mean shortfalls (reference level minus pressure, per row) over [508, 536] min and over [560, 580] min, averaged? -0.091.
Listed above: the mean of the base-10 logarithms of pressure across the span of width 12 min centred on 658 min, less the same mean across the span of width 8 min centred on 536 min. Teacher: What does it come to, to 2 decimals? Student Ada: 0.00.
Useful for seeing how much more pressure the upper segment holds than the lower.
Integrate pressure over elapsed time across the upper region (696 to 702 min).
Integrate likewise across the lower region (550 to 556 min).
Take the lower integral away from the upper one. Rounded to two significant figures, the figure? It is -3.1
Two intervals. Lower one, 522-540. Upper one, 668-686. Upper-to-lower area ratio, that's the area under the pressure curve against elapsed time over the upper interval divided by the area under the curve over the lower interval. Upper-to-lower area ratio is 0.93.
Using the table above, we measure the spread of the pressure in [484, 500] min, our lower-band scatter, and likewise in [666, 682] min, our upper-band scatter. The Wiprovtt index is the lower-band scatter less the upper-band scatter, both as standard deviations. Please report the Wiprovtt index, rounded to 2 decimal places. -0.06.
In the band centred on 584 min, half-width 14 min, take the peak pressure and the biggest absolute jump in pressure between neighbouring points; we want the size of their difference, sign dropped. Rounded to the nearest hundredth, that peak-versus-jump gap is 2.99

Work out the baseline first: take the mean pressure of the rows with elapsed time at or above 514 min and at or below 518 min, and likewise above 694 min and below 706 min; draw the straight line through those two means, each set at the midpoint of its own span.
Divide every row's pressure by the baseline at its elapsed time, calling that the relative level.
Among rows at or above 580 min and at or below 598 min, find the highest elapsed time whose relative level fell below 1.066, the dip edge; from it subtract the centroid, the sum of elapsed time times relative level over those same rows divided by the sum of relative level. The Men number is 8.1 min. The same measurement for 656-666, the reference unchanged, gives 4.0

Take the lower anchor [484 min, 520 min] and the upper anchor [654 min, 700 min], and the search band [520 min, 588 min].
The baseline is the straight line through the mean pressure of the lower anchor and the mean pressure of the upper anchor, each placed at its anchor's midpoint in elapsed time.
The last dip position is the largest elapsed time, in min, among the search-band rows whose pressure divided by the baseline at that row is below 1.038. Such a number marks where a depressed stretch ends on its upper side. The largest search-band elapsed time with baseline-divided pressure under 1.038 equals 585.0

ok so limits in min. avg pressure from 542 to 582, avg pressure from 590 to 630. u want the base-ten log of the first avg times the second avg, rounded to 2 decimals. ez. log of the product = 1.04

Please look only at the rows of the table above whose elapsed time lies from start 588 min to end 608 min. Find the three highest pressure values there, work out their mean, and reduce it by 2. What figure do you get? 1.46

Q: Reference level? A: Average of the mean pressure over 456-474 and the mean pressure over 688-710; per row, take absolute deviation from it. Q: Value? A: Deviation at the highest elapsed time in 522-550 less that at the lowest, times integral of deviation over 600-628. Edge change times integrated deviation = 1.5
